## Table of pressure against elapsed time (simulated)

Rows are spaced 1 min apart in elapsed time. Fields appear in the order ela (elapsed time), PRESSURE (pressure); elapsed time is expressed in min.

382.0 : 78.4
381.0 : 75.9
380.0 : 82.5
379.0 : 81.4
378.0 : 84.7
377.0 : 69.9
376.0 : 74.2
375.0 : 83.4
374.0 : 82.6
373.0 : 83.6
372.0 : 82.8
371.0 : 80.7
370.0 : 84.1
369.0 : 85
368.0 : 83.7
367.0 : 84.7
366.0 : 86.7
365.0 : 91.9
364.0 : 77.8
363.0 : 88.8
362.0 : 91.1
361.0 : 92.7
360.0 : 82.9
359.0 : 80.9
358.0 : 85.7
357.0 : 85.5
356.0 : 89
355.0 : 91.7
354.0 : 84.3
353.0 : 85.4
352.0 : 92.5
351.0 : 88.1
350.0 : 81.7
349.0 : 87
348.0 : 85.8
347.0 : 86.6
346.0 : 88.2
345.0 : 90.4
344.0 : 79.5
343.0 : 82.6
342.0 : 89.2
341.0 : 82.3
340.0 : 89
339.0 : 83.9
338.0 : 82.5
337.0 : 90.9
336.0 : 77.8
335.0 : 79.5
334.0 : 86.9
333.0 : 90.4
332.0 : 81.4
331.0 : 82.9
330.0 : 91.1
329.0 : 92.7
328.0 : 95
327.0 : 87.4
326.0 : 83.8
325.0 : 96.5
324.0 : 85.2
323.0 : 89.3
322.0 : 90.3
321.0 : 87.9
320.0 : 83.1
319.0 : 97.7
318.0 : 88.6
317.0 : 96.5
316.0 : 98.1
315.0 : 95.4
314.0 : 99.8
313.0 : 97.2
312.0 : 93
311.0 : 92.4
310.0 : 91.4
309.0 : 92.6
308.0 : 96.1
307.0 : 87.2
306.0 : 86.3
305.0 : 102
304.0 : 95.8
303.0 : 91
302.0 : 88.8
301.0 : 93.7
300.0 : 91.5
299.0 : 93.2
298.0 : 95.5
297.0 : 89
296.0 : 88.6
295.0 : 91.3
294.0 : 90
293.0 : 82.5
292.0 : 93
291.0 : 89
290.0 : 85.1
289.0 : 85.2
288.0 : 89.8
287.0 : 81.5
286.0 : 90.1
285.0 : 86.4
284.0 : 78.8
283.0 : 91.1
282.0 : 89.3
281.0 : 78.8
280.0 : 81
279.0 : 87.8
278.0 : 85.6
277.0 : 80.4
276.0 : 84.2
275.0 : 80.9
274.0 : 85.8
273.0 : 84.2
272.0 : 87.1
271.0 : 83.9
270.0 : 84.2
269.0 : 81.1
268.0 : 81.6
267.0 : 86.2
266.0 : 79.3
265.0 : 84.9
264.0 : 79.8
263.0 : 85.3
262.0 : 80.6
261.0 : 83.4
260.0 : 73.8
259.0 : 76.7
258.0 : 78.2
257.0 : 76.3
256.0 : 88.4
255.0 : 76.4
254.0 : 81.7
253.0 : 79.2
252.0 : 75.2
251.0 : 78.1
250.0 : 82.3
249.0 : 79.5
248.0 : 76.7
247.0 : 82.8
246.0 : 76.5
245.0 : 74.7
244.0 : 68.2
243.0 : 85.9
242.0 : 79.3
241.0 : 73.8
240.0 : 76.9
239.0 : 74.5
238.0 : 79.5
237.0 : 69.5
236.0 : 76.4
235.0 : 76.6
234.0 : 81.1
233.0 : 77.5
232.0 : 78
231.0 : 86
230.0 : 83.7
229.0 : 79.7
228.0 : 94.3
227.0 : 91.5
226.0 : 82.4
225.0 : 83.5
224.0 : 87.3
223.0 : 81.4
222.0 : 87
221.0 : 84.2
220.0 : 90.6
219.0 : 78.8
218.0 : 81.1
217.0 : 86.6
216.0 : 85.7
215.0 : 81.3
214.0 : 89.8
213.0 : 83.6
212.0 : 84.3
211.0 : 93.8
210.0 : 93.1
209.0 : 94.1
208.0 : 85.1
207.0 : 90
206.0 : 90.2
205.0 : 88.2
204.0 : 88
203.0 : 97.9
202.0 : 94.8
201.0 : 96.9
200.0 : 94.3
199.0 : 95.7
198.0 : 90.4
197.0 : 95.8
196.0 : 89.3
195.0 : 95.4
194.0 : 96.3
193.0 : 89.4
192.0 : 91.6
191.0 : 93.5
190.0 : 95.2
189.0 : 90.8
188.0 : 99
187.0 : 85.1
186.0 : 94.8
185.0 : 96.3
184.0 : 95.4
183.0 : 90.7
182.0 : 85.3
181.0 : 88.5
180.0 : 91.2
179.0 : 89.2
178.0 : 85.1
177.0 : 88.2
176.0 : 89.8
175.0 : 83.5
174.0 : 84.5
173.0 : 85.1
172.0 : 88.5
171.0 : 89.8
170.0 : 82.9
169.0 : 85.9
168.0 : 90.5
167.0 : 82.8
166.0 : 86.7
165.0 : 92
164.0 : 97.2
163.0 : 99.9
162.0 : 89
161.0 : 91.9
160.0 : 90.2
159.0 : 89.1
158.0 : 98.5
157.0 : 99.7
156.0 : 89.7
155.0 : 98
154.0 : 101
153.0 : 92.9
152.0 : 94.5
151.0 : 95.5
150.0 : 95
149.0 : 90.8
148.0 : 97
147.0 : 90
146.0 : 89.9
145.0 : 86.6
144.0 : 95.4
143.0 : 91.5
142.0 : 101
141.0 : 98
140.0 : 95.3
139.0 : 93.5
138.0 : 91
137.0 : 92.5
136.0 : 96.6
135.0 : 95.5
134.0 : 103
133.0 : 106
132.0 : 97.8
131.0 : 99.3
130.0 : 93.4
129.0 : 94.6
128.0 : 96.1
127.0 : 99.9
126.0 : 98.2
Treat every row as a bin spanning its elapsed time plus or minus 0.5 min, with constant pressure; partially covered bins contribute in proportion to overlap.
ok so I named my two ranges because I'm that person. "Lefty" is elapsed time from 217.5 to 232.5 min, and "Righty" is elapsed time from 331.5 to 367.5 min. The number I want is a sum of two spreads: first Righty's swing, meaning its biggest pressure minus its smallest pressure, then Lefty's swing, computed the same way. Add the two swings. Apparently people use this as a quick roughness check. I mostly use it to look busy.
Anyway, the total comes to 31.2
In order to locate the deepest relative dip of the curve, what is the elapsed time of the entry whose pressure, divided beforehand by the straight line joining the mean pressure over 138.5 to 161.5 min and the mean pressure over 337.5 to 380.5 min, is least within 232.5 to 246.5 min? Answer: 244.0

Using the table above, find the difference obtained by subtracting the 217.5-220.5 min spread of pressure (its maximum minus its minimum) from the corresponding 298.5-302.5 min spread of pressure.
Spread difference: -6.9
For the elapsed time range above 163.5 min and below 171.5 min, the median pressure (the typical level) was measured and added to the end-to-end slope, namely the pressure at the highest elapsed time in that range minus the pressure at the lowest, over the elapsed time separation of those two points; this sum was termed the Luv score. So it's 87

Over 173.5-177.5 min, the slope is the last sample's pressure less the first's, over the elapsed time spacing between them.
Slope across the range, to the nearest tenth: 1.2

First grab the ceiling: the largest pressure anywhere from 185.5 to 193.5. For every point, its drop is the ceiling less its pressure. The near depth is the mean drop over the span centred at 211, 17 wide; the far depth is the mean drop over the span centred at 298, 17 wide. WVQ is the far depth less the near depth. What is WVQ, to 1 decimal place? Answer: -3.2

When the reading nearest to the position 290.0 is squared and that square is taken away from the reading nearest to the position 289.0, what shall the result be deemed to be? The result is -7157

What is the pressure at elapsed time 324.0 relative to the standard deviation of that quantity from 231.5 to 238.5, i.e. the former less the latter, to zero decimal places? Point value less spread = 82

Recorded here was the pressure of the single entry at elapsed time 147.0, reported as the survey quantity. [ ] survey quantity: 90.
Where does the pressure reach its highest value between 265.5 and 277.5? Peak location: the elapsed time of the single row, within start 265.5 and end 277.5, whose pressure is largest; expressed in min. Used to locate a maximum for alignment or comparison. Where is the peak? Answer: 272.0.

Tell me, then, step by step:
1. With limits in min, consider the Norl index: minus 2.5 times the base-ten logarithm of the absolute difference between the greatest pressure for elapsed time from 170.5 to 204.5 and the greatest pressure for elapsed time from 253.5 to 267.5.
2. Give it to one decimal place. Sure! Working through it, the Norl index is -2.6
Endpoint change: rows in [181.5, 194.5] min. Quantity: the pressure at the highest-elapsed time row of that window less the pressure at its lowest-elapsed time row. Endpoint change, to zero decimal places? 11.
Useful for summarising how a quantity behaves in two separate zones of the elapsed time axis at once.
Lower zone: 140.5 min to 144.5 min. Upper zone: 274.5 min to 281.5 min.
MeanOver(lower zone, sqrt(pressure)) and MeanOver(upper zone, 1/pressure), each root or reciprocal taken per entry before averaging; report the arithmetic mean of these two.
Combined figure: 4.92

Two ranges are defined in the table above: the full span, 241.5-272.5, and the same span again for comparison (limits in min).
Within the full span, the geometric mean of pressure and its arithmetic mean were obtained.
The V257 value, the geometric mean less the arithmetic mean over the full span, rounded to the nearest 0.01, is -0.12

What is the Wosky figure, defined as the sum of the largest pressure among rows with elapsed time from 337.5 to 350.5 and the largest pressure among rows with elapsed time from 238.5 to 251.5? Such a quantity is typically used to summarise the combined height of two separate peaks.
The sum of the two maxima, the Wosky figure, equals 176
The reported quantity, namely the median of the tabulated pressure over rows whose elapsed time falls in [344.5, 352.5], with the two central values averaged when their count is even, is 88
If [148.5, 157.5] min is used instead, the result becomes 95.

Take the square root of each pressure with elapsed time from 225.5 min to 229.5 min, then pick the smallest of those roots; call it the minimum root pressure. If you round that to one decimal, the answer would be 8.9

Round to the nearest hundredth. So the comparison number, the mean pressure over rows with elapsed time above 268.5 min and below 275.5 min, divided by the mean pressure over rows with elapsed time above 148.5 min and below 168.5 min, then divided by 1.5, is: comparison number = 0.60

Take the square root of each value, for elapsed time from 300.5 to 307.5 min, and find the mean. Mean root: 9.59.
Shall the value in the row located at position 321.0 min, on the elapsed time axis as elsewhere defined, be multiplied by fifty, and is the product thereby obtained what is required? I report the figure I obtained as 4395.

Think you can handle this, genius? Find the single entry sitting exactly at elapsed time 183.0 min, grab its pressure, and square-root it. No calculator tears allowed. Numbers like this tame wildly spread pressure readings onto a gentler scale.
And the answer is 9.52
